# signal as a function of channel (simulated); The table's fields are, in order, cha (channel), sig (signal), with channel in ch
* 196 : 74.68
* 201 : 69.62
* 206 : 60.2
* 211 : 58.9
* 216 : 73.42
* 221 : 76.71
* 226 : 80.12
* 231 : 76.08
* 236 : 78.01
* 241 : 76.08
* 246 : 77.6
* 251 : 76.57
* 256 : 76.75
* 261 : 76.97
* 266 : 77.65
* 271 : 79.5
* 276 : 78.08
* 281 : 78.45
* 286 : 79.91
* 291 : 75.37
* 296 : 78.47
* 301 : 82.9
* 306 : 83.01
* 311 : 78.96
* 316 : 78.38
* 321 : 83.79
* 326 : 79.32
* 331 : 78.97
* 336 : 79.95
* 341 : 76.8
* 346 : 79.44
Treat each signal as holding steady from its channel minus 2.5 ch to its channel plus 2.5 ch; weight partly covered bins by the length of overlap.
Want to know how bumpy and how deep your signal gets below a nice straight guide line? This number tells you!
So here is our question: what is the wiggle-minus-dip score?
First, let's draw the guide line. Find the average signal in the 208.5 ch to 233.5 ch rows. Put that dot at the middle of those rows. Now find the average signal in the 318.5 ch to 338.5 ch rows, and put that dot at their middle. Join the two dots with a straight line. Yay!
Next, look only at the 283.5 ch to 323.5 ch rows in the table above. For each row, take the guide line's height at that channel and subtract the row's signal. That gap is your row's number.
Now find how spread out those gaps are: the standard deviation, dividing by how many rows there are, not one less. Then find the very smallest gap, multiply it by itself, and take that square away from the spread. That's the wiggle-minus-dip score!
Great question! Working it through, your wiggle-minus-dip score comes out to -16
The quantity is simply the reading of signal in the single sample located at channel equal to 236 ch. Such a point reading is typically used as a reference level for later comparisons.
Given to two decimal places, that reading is 78.01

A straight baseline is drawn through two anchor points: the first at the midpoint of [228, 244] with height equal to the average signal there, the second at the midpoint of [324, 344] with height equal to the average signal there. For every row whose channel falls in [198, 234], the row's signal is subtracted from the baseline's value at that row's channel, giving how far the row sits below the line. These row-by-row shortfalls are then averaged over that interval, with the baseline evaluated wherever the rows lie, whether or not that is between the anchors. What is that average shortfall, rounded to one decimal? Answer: 5.6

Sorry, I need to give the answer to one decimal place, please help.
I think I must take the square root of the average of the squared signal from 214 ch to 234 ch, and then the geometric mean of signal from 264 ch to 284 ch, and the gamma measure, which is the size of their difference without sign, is 1.8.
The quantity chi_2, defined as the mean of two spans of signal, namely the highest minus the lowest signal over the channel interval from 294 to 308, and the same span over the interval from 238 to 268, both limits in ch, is 3.1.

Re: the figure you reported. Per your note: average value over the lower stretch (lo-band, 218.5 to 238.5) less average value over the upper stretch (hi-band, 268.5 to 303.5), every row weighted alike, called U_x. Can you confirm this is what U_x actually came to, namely -1.2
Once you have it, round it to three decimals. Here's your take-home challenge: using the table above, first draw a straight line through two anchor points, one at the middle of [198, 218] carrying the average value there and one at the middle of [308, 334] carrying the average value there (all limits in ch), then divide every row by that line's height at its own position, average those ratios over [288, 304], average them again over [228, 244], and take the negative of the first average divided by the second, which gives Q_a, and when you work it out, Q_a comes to -0.926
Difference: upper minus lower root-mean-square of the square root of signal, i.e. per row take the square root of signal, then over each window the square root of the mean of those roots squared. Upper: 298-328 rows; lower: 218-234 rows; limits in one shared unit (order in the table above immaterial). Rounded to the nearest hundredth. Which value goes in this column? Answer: 0.19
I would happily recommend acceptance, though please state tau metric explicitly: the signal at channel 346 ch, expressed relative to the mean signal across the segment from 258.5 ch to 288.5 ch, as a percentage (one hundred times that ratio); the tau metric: 101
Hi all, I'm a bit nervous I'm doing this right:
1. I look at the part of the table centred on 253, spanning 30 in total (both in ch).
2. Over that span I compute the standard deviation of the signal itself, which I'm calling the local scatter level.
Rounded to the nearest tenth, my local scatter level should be 0.6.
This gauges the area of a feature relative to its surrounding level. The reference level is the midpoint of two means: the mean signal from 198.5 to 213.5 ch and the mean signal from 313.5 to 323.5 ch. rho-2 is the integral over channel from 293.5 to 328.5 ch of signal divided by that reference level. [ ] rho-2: 39.2 ch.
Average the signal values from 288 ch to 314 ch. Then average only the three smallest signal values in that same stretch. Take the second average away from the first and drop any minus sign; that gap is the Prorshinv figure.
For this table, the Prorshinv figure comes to 2.1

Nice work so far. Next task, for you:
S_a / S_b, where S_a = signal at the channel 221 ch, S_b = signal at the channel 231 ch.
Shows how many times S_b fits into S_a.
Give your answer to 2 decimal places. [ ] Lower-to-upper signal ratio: 1.01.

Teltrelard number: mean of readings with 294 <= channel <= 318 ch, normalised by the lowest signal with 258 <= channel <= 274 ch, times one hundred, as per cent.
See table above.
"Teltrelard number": 104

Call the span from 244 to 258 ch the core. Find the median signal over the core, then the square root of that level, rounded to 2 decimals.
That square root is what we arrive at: 8.76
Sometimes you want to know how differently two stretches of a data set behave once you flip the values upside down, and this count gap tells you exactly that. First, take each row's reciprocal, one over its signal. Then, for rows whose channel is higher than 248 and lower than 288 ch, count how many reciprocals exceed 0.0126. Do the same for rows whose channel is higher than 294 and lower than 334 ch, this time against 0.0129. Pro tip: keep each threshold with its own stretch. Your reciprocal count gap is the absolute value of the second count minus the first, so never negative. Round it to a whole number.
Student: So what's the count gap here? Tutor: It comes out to 6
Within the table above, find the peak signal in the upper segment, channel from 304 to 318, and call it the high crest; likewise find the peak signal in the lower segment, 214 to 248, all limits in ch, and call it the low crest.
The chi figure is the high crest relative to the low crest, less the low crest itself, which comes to -79.1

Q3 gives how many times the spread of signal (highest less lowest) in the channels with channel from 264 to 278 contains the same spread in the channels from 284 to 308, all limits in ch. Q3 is 0.24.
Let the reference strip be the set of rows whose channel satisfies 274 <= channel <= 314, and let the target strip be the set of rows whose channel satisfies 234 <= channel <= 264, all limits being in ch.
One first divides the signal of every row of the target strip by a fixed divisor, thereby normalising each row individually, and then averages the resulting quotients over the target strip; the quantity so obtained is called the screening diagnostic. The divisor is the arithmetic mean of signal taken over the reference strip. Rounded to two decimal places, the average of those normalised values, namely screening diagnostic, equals 0.97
